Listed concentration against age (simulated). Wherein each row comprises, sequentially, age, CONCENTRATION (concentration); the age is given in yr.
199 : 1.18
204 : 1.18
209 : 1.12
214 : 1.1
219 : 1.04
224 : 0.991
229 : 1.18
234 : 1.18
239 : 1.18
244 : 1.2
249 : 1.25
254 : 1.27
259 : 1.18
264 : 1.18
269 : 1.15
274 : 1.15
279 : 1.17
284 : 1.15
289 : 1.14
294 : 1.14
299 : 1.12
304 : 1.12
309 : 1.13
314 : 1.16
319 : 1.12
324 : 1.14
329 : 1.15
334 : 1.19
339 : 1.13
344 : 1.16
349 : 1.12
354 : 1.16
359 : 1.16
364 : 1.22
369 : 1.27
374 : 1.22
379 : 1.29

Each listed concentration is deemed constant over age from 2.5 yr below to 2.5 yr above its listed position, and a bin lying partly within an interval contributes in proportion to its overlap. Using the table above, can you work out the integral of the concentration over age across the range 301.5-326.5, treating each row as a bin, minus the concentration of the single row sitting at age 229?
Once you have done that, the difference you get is 27.2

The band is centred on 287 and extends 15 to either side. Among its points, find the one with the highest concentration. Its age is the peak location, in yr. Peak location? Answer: 279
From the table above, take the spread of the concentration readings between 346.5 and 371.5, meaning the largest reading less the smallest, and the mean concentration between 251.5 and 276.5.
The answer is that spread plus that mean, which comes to 1.34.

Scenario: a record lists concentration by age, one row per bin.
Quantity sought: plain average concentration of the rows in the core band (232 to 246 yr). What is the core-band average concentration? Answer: 1.19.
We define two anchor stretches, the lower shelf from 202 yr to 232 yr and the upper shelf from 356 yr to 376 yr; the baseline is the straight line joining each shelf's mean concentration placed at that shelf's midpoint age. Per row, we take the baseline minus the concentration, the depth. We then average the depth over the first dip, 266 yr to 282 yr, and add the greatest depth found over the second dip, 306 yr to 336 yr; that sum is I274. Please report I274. 0.05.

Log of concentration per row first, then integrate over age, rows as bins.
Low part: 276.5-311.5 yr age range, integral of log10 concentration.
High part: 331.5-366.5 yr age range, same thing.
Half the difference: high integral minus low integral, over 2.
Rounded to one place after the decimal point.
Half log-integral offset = 0.2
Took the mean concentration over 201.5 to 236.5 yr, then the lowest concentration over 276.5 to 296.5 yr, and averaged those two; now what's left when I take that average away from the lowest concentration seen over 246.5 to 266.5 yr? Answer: 0.05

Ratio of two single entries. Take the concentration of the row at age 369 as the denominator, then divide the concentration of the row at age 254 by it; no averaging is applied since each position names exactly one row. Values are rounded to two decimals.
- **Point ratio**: 1.00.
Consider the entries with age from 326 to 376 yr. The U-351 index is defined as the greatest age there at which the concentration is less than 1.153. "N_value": 349 yr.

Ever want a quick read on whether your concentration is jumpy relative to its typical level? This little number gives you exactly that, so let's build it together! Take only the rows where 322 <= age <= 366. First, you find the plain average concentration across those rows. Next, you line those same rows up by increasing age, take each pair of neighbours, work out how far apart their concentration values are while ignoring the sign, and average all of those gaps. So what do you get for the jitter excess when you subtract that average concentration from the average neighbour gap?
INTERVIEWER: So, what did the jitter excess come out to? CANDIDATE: -1.12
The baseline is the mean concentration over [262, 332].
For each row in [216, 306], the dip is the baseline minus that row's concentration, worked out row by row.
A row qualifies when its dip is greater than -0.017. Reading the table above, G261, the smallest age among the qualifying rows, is 219 yr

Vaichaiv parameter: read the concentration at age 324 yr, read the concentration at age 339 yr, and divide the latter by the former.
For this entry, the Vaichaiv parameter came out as 0.99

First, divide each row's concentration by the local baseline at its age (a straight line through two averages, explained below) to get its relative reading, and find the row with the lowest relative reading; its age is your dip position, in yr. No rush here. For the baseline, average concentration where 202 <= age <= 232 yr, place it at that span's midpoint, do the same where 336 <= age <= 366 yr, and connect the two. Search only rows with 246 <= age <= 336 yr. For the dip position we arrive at 319 yr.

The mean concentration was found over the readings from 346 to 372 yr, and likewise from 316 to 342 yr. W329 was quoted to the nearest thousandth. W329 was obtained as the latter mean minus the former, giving -0.040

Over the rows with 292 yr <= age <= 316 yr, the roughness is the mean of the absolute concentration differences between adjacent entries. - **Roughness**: 0.015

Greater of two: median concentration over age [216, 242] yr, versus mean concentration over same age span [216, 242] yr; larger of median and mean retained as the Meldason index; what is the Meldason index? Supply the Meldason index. 1.18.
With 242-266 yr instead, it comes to 1.22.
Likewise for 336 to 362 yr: 1.16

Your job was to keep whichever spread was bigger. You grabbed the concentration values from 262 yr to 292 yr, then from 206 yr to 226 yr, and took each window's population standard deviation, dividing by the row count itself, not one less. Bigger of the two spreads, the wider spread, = 0.051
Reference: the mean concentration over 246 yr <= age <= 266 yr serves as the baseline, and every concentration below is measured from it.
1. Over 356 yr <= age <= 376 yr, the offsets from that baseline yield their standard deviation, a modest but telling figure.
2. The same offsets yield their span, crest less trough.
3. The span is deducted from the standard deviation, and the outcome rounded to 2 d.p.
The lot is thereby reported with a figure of -0.07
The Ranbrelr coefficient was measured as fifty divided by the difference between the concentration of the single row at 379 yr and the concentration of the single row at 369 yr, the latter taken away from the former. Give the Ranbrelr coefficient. 2500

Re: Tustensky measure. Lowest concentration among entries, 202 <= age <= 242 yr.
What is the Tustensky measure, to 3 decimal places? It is 0.991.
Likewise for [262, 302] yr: 1.120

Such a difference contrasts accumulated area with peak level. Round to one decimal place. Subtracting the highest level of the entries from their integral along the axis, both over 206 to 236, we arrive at 31.9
